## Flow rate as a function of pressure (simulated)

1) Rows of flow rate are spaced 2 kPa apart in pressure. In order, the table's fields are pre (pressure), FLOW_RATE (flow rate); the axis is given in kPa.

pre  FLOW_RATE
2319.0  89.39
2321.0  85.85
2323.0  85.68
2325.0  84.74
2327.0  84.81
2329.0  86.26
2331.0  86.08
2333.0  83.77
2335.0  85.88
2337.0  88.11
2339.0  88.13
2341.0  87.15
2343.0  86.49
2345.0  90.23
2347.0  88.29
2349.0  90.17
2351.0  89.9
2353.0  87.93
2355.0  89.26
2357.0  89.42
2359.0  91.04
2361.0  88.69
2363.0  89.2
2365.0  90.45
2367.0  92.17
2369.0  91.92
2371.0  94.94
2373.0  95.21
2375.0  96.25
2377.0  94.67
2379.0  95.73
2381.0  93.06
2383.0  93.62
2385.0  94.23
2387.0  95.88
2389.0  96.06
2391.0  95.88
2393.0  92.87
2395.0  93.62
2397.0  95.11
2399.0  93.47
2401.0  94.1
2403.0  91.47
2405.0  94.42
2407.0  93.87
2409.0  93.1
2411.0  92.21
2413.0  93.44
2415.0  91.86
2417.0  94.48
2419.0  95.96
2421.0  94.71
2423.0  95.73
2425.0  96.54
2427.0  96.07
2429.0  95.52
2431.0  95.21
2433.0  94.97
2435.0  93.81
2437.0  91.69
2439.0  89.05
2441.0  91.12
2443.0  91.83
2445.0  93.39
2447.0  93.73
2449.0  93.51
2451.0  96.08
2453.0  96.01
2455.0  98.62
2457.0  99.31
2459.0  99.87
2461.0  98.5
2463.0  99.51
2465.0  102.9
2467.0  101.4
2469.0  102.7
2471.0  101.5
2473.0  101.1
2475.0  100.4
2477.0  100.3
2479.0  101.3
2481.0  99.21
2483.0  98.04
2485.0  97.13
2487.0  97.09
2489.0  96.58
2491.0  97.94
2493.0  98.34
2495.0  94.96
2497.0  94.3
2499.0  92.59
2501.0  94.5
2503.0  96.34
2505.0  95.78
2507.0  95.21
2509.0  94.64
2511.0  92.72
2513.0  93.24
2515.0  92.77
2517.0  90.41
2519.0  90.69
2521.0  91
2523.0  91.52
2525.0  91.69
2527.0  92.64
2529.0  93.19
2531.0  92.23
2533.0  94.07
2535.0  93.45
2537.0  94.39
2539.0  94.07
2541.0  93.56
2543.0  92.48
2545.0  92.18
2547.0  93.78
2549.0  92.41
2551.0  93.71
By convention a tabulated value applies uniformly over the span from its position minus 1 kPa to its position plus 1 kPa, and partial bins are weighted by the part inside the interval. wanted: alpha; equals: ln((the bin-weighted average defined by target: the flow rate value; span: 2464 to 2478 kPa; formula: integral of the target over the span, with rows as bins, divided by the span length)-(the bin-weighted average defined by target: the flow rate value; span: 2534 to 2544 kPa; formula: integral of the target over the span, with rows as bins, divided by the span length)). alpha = 2.06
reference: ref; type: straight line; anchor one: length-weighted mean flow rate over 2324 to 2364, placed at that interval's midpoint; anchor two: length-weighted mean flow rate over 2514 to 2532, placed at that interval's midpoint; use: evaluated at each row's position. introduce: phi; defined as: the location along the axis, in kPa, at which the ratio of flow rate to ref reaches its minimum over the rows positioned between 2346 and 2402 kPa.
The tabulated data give 2353.0 kPa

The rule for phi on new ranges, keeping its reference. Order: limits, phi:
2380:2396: 2393.0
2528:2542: 2531.0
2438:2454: 2439.0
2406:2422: 2415.0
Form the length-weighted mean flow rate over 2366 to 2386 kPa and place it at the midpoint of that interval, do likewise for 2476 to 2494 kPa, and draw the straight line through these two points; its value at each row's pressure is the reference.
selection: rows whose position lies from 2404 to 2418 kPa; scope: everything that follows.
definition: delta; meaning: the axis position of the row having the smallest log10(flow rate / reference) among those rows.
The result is 2415.0 kPa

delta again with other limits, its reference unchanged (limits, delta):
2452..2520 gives 2517.0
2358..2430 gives 2361.0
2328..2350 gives 2333.0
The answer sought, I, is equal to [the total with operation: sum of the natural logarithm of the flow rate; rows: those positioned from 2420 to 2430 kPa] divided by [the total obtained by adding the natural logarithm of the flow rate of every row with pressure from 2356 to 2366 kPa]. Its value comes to 1.014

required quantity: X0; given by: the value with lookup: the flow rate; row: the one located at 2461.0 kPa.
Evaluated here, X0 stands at 98.5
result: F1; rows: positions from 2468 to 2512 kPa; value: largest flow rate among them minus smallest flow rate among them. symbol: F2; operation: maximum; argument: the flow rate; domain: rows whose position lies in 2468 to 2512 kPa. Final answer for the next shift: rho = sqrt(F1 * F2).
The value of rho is 32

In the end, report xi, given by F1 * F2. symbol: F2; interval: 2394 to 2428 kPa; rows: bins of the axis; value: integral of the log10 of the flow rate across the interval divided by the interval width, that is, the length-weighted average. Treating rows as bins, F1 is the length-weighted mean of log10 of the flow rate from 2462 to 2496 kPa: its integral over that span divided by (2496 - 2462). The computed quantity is 3.942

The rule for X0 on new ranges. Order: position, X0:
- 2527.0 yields 92.64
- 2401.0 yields 94.1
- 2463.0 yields 99.51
